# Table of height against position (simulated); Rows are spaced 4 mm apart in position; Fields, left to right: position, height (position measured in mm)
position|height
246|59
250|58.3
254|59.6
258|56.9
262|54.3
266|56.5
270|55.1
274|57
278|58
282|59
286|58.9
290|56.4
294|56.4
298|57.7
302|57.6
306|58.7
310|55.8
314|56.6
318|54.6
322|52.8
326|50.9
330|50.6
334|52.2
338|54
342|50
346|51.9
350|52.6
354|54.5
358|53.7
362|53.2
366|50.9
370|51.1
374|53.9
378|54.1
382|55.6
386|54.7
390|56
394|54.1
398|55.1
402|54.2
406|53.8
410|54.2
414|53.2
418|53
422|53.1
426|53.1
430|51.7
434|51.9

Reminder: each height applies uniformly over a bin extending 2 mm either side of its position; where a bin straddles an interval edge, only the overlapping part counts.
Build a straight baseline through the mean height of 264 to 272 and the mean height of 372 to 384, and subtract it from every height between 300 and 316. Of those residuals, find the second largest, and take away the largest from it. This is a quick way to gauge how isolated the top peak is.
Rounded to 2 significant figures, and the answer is -1.1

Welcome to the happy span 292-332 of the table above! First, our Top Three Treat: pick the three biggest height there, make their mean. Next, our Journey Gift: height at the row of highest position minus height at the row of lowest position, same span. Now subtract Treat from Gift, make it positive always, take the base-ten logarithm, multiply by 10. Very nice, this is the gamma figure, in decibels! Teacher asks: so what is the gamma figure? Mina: 18.0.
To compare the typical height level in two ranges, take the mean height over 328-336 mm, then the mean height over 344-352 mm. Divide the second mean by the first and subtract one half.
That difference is 0.517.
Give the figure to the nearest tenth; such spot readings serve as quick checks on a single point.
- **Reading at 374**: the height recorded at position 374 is 53.9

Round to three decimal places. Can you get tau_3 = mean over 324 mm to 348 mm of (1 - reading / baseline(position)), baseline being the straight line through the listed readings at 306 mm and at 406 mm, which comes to 0.098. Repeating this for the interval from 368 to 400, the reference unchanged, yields 0.010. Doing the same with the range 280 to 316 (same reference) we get 0.028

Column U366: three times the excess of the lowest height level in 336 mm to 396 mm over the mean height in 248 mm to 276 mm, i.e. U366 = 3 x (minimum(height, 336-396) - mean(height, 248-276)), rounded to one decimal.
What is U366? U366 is -20.4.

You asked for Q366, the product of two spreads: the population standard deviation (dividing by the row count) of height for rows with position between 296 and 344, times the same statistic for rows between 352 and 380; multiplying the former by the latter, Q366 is 3.9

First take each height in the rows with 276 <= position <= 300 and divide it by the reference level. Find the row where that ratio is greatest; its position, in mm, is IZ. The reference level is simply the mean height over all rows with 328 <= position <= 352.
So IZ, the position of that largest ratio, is 282 mm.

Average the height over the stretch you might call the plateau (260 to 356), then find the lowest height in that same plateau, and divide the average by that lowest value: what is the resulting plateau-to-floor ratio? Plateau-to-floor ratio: 1.10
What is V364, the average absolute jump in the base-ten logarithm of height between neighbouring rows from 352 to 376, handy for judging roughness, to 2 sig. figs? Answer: 0.011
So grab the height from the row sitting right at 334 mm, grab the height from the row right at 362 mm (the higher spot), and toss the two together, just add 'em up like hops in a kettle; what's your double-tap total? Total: 105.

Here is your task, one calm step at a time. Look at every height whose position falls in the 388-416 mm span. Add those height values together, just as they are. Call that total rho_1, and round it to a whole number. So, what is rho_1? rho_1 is 381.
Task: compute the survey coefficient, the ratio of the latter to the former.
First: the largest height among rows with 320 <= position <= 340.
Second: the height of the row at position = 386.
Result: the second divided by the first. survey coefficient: 1.01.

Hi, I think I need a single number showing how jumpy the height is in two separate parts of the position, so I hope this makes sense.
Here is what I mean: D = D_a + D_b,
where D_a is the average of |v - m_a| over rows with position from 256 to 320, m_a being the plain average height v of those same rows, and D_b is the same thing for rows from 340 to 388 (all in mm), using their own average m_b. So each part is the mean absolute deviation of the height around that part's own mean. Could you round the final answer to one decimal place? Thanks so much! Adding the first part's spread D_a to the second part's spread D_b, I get 2.6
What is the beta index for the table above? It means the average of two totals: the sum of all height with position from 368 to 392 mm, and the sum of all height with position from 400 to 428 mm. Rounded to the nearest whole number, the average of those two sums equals 350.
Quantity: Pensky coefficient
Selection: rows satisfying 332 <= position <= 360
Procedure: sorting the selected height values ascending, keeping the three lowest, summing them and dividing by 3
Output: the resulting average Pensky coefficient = 51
